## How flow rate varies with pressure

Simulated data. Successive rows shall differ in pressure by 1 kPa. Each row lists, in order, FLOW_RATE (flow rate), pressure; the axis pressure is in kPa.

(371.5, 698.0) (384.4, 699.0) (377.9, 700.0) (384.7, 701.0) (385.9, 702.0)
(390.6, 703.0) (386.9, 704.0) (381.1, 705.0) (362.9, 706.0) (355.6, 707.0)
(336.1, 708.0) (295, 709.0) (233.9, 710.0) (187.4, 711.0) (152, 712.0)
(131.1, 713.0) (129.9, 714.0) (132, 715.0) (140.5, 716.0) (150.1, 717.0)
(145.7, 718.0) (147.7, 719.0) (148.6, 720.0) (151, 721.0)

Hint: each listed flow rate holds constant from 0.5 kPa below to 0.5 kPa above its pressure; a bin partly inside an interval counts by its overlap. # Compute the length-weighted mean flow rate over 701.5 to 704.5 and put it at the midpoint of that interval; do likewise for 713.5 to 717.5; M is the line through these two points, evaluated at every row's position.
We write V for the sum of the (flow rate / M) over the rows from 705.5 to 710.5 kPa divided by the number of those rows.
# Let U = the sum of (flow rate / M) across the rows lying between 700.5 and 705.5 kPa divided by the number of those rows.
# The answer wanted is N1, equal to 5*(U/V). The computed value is 4.6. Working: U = 1.00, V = 1.09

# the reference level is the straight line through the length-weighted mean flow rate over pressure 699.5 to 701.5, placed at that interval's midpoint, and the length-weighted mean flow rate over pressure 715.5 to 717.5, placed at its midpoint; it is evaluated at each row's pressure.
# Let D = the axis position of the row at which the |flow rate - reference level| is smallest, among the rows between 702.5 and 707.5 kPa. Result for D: 703.0 kPa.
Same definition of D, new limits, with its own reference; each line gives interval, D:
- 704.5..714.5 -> 710.0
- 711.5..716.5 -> 716.0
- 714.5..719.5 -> 717.0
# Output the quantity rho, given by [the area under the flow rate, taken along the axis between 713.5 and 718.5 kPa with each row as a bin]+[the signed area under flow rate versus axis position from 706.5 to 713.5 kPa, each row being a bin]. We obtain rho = 2389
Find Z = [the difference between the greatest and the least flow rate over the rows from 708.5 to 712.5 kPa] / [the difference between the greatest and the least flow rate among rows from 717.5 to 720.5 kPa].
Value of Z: 49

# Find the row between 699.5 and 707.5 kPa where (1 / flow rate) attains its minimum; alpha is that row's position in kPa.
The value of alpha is 703.0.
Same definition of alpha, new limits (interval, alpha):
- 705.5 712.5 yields 706.0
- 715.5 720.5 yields 717.0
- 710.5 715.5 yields 711.0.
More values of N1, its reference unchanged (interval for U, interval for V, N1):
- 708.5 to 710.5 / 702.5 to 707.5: 4.7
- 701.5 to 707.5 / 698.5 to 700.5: 6.4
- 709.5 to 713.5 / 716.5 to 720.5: 1.9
